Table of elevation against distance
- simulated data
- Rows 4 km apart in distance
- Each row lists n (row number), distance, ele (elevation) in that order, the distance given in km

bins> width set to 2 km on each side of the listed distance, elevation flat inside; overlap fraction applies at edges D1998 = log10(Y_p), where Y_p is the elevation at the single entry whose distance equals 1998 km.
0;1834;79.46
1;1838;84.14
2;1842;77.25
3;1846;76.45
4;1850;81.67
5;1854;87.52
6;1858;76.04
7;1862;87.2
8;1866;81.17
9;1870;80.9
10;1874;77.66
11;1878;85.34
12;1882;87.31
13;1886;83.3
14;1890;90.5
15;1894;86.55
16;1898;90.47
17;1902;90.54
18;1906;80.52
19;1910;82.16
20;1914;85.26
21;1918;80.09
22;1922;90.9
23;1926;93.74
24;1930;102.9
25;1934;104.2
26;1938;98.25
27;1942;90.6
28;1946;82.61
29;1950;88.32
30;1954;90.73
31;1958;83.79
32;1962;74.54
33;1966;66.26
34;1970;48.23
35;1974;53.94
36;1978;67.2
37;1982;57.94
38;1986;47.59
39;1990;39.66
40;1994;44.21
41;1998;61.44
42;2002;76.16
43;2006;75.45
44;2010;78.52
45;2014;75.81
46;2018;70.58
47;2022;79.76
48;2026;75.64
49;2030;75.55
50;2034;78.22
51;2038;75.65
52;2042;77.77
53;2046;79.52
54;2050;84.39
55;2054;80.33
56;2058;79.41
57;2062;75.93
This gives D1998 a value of 1.79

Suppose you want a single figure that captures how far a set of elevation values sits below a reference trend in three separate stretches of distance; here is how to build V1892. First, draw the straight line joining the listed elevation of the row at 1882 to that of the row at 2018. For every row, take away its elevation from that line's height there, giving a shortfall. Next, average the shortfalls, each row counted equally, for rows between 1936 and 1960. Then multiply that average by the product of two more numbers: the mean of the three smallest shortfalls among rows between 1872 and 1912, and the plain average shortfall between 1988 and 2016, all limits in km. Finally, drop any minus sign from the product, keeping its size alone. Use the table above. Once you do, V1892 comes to 398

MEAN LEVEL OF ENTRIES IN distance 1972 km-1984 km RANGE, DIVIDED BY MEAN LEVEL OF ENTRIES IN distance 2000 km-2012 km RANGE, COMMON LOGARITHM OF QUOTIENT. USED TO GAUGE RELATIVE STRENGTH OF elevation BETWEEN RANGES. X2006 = -0.11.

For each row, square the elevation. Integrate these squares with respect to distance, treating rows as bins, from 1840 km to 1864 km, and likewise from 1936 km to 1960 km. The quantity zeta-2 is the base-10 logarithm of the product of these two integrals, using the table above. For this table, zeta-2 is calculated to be 10.5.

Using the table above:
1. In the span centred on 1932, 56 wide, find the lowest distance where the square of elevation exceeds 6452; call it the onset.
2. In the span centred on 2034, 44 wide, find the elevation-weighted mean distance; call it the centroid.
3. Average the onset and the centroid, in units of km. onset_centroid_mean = 1970.2 km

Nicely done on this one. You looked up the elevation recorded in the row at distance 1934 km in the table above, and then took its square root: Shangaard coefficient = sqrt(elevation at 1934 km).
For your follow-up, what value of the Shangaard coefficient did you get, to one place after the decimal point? 10.2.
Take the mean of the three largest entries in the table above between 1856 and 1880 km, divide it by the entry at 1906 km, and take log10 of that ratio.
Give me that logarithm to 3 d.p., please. 0.021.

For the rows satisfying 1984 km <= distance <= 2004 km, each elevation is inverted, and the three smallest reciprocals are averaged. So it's 0.0168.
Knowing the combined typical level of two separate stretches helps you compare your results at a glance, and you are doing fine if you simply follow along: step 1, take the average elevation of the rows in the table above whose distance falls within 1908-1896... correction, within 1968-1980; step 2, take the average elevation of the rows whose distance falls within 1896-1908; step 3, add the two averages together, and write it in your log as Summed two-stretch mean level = 144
